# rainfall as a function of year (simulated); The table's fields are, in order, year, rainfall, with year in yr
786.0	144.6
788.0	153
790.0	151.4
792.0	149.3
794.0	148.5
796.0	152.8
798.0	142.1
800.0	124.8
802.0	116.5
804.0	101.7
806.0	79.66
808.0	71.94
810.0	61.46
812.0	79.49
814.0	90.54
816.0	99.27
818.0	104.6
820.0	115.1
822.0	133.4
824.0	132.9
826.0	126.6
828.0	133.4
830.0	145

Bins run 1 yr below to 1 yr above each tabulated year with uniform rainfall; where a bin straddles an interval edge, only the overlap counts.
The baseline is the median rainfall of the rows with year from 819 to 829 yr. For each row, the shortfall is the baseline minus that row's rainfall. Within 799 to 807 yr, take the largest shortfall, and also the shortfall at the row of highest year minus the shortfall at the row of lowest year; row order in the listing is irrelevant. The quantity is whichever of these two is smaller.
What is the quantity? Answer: 45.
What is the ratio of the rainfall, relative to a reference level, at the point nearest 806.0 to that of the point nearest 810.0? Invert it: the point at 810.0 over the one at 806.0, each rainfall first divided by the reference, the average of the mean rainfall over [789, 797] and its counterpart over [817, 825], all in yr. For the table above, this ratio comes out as 0.77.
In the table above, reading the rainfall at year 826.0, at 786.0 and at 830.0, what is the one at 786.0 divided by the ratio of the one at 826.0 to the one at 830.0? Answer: 166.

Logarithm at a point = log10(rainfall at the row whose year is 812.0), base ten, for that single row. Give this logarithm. 1.90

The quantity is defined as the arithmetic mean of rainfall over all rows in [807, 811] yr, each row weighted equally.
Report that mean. 67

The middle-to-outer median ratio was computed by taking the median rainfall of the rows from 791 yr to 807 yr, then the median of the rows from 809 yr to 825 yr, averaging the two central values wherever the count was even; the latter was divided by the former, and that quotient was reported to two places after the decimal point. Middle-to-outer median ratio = 0.76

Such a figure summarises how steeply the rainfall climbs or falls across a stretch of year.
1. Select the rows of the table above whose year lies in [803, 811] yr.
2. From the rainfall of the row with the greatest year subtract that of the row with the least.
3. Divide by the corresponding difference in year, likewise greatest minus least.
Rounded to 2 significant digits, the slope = -6.7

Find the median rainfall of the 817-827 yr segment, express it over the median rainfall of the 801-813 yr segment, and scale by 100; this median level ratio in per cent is 159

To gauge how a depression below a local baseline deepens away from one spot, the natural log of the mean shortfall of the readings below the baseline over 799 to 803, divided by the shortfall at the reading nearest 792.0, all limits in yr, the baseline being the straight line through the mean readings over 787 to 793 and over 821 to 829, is 3.4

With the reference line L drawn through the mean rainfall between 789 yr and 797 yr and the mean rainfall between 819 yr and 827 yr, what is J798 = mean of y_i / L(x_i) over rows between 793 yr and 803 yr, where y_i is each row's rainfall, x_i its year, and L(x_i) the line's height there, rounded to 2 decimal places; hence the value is 0.93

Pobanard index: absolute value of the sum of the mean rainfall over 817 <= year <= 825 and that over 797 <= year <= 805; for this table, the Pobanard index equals 243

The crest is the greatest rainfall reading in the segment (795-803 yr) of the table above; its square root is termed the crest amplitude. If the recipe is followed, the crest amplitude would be 12.4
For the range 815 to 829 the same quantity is 11.5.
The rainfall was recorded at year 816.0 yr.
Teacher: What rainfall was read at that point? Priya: 99.27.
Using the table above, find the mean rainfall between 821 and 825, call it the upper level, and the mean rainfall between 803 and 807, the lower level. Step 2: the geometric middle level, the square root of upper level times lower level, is 110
